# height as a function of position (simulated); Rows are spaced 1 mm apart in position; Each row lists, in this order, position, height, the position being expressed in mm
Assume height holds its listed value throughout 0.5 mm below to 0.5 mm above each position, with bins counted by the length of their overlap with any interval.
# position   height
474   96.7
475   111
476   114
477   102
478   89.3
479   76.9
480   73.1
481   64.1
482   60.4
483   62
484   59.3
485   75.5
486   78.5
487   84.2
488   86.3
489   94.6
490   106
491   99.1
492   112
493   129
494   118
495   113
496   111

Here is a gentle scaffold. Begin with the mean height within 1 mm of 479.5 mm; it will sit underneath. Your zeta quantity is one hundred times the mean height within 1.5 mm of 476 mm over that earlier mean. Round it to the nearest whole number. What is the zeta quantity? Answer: 145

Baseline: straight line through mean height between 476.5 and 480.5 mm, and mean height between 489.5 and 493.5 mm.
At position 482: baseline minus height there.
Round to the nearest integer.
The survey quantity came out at 32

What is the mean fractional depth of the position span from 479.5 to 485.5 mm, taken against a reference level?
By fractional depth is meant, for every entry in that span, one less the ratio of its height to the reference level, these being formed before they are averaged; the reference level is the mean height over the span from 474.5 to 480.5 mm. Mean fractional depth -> 0.30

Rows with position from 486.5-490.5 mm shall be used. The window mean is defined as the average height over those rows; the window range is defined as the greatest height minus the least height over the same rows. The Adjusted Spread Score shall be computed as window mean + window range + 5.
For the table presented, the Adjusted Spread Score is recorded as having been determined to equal 120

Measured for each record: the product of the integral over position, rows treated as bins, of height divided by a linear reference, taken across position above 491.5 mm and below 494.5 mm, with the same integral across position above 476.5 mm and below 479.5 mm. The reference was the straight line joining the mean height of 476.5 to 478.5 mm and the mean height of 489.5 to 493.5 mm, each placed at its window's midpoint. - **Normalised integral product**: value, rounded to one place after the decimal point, 8.8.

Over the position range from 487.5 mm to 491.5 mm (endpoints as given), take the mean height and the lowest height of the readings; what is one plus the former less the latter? 11.2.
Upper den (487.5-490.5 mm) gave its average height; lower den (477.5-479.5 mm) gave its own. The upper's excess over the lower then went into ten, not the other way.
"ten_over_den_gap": 0.8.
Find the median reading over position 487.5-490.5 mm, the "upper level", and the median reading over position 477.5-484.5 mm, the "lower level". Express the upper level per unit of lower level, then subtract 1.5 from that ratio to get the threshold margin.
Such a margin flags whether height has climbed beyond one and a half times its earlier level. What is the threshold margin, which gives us 0.0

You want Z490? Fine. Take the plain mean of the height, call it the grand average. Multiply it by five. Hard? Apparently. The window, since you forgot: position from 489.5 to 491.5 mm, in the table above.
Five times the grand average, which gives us 513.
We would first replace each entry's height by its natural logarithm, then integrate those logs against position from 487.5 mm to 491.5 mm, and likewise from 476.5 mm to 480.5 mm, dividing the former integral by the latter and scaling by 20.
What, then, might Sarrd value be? 20.6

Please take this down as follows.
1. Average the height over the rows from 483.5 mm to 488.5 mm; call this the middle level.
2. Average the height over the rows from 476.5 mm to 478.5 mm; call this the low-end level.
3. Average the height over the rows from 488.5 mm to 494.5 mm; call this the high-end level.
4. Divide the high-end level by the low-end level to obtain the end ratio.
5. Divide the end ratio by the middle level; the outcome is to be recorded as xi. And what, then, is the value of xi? 0.0150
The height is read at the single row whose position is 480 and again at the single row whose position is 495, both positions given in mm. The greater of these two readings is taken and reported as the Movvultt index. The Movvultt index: 113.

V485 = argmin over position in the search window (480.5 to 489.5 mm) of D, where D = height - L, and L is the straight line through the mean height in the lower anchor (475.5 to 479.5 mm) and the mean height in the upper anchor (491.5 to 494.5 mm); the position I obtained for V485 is 484 mm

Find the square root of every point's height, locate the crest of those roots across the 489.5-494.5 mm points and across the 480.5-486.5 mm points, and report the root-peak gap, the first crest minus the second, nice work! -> 2.5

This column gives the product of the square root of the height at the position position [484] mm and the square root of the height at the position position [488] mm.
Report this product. 72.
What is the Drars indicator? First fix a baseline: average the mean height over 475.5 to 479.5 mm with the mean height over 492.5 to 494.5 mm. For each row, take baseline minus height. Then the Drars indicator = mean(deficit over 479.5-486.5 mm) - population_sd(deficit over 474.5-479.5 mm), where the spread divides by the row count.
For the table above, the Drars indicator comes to 28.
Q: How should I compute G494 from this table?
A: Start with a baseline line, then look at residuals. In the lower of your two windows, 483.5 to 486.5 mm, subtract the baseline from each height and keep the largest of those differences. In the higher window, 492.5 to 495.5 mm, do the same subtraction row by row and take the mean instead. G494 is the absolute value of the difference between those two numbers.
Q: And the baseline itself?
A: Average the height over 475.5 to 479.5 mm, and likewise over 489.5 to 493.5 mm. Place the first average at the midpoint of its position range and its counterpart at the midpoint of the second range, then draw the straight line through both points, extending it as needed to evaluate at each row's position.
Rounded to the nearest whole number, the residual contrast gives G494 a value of 32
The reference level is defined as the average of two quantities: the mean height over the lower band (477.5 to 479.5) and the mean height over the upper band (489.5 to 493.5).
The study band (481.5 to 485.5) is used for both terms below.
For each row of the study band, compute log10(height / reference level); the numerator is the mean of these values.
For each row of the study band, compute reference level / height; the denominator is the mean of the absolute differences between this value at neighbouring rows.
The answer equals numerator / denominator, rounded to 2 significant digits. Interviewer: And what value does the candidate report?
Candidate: -1.2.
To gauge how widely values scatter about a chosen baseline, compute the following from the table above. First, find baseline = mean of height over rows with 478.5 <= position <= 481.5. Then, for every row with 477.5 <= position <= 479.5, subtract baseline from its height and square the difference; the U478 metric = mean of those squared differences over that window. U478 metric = 176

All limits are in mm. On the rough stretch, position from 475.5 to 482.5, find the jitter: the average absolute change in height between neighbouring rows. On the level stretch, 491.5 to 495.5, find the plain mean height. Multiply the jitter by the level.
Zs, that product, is 1054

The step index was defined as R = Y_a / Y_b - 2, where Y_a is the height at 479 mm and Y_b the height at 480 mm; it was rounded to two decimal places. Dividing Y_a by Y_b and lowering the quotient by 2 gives -0.95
